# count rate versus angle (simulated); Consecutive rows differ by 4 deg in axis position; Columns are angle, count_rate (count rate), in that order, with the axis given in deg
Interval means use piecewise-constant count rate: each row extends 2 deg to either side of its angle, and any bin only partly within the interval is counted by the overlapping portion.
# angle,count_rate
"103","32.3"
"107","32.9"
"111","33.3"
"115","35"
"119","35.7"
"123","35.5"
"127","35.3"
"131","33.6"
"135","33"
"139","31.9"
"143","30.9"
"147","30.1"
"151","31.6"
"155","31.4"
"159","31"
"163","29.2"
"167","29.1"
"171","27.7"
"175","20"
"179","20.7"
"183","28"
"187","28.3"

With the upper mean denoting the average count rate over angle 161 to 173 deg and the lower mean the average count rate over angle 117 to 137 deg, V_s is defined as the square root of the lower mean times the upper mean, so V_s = 31.5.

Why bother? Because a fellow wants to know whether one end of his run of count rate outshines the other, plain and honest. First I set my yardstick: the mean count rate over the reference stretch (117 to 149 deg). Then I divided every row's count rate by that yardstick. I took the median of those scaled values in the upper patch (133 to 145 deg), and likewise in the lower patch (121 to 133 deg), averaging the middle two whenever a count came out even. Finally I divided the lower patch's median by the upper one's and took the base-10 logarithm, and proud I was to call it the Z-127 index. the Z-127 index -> 0.044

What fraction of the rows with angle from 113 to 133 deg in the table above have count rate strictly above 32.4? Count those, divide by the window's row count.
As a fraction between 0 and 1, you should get 1.00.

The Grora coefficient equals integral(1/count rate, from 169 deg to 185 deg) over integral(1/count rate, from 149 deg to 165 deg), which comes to 1.31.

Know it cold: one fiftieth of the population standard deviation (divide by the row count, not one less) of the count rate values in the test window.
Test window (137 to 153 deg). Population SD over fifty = 0.014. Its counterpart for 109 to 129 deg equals 0.017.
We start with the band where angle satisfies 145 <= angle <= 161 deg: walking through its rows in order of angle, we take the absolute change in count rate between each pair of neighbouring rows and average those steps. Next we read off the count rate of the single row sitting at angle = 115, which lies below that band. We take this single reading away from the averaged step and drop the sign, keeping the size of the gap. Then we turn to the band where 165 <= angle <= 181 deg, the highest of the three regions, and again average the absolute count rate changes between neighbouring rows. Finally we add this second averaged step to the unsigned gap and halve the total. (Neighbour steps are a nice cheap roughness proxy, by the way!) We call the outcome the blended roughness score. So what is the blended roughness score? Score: 18.8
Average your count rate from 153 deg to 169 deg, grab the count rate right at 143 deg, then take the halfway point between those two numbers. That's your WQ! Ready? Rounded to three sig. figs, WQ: 30.5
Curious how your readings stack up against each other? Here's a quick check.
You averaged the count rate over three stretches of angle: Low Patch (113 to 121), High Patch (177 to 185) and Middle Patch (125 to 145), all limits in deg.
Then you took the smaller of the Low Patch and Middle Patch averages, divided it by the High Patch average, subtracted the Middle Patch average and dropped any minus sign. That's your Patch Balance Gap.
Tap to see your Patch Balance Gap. 31.6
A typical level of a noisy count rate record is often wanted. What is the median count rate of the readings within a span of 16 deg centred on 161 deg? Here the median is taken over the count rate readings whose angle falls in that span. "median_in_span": 30.1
